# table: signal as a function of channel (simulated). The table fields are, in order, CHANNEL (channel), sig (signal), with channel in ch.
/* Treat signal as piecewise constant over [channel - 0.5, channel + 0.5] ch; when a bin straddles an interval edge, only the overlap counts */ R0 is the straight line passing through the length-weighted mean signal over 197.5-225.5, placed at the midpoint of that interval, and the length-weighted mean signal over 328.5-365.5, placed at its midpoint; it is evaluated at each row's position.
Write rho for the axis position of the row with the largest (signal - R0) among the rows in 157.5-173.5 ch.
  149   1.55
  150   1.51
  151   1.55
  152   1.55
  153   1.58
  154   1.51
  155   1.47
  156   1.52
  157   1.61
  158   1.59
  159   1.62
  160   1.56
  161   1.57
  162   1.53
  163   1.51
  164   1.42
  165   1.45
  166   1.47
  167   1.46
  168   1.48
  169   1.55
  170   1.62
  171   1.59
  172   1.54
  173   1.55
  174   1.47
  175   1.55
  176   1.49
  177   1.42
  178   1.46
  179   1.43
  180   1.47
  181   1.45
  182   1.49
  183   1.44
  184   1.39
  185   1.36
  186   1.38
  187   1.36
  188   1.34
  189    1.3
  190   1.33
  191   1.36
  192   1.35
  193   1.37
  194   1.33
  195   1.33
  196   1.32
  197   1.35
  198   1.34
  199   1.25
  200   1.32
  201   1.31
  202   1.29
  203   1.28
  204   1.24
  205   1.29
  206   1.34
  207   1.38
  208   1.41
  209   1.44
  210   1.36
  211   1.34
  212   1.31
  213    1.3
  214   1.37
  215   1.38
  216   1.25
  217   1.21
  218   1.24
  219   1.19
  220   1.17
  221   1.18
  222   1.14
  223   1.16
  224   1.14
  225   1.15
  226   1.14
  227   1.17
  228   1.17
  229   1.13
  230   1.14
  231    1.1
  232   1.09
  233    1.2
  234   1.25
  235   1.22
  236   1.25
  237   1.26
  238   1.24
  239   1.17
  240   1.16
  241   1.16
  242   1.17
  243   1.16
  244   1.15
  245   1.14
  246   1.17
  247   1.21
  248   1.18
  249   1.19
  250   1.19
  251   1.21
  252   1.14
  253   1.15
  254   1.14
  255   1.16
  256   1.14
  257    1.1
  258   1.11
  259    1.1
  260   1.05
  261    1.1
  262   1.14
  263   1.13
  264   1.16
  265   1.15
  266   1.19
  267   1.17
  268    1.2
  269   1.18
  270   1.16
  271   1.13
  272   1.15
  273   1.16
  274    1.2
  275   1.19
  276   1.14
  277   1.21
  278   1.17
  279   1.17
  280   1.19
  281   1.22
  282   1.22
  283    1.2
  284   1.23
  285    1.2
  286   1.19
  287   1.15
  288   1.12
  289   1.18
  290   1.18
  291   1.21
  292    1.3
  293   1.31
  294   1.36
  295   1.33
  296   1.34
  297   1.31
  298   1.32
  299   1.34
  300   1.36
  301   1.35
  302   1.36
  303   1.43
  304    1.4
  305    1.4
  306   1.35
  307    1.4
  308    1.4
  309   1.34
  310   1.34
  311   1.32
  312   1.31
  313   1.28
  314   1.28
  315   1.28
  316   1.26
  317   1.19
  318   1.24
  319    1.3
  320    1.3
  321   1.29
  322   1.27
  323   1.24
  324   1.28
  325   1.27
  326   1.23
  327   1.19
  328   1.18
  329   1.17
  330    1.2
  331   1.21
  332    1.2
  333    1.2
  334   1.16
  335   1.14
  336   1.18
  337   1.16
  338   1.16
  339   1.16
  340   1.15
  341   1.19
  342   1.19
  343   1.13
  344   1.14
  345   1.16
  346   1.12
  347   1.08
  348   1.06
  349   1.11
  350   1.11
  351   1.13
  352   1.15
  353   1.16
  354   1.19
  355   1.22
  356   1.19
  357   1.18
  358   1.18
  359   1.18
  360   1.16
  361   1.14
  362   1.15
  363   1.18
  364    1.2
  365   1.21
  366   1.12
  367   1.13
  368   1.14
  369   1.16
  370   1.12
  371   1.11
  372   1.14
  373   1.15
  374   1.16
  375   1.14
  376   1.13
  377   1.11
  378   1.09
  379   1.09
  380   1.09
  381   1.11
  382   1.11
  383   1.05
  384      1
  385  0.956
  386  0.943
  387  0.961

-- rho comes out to 170 ch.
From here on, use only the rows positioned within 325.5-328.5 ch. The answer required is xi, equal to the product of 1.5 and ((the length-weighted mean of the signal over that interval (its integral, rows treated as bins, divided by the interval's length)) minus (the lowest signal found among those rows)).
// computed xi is 0.030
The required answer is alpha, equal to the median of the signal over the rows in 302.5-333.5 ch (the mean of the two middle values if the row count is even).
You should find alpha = 1.28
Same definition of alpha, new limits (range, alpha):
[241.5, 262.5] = 1.15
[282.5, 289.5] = 1.19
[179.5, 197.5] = 1.36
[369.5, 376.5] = 1.14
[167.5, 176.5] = 1.55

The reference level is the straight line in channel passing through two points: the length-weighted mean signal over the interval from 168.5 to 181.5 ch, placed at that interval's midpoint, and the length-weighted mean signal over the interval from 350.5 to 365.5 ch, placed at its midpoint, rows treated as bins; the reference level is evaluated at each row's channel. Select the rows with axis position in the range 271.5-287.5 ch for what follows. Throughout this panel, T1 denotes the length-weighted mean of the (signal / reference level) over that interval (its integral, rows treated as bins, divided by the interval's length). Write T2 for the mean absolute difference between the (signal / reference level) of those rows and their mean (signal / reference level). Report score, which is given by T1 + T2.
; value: 0.92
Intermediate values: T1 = 0.901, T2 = 0.0195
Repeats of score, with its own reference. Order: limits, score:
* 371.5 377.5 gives 1.00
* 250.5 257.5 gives 0.86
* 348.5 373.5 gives 1.01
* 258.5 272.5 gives 0.88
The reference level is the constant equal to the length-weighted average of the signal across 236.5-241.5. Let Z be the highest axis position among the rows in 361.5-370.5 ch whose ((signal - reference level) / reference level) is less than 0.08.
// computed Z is 370 ch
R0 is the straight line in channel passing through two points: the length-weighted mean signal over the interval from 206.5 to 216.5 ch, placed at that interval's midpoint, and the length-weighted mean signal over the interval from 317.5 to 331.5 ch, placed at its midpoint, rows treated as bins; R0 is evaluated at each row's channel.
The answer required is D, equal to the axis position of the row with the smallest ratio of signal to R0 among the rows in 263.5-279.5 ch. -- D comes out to 271 ch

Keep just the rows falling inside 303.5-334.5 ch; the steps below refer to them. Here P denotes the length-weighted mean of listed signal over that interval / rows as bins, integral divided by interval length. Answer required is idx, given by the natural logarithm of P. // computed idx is 0.242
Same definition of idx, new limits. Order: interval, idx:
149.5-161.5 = 0.440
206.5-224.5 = 0.244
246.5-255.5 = 0.161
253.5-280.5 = 0.141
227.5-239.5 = 0.170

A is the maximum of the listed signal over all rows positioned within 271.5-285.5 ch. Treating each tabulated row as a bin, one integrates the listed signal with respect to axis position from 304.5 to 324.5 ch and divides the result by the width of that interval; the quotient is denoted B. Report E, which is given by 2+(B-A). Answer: 2.1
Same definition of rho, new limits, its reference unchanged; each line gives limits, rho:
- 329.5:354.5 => 331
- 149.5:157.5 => 157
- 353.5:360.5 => 355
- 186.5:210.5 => 209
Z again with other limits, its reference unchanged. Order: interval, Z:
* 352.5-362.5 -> 362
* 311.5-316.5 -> 316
